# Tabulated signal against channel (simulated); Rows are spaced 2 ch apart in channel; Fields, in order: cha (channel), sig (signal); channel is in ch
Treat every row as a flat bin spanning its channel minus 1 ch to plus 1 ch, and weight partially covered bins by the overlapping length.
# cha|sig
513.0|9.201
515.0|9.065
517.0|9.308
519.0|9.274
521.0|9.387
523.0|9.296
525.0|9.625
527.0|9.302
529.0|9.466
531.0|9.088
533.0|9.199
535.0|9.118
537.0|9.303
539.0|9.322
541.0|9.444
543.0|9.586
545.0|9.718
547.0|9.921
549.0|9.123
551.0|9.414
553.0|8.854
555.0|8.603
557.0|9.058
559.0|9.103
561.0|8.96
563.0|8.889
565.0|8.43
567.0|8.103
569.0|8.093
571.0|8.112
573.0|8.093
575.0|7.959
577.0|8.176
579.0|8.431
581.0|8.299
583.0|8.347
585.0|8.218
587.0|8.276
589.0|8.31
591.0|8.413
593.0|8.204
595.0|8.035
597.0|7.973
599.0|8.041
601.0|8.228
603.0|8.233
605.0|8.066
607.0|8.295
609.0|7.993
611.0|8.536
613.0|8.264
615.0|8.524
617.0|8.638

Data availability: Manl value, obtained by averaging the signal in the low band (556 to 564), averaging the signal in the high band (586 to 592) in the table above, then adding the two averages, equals 17.3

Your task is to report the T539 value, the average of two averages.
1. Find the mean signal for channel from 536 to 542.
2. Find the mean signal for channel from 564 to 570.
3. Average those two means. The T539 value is 8.78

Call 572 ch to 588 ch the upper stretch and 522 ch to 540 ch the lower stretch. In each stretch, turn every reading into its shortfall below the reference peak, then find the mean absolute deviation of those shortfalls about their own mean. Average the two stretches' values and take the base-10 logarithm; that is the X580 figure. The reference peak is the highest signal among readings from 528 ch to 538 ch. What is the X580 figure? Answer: -0.95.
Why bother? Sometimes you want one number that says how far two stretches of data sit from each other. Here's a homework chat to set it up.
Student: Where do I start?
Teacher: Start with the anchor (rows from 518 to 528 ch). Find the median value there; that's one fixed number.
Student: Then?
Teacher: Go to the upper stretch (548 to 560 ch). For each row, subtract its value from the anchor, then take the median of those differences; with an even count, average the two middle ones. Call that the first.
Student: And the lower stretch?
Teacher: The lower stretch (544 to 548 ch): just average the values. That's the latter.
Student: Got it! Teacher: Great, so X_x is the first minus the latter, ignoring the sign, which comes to 9.6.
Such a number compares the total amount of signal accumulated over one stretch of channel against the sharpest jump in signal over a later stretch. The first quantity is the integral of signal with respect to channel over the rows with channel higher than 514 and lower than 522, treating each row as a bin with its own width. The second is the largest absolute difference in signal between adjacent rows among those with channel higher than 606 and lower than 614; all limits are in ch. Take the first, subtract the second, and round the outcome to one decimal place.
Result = 73.5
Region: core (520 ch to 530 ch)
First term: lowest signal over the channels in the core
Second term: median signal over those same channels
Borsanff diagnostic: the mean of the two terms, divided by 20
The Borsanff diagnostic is 0.467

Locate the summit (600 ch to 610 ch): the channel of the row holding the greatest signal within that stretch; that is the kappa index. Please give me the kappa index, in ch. 607.0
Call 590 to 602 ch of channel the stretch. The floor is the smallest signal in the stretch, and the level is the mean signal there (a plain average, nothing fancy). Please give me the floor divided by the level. 0.98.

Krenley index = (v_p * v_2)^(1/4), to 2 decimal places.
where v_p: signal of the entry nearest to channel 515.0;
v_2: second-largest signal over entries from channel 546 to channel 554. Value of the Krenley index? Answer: 3.04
